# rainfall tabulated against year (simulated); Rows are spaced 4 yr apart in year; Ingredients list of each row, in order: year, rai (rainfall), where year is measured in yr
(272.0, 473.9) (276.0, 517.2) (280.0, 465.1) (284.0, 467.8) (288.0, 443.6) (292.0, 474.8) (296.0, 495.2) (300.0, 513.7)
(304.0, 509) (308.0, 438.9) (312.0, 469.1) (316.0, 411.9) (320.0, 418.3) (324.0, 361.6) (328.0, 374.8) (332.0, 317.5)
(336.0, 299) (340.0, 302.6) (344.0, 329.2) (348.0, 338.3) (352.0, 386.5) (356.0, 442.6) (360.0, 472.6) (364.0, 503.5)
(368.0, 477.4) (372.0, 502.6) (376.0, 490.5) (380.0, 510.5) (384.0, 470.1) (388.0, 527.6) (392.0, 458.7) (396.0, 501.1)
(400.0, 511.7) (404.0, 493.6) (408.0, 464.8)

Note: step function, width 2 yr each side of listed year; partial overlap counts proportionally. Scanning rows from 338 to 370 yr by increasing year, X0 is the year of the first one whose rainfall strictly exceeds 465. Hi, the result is 360.0 yr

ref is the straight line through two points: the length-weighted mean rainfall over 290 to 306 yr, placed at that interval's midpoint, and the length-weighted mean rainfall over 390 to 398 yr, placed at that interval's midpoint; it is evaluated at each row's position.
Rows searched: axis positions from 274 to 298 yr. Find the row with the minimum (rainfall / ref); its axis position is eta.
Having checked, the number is 288.0 yr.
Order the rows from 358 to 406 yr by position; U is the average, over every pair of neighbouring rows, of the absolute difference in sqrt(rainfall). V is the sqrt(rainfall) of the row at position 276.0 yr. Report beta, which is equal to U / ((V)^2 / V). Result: 0.032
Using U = 0.72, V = 22.7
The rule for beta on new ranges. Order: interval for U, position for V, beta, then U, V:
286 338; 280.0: 0.036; 0.78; 21.6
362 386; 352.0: 0.028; 0.56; 19.7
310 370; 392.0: 0.037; 0.79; 21.4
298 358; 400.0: 0.036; 0.82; 22.6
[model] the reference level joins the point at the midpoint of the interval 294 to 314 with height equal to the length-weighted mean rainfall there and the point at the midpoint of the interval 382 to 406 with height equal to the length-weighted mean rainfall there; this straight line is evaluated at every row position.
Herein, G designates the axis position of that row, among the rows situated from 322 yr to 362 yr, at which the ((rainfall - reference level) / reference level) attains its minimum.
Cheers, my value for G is 336.0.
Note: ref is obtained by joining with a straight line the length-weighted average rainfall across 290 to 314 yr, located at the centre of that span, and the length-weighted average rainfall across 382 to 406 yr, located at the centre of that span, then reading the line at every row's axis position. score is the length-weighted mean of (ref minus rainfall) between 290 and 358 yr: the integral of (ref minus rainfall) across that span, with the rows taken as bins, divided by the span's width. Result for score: 81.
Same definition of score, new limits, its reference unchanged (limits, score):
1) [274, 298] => 4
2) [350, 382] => 17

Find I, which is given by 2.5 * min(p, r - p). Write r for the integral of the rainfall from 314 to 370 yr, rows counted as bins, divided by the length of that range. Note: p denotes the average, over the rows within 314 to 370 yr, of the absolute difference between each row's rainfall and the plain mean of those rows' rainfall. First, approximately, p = 57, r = 388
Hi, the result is 142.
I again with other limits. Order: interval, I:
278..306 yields 53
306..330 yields 74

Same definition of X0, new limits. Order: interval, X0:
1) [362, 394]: 364.0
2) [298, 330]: 300.0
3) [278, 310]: 280.0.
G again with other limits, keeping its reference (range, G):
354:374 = 356.0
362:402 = 392.0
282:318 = 316.0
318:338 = 336.0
